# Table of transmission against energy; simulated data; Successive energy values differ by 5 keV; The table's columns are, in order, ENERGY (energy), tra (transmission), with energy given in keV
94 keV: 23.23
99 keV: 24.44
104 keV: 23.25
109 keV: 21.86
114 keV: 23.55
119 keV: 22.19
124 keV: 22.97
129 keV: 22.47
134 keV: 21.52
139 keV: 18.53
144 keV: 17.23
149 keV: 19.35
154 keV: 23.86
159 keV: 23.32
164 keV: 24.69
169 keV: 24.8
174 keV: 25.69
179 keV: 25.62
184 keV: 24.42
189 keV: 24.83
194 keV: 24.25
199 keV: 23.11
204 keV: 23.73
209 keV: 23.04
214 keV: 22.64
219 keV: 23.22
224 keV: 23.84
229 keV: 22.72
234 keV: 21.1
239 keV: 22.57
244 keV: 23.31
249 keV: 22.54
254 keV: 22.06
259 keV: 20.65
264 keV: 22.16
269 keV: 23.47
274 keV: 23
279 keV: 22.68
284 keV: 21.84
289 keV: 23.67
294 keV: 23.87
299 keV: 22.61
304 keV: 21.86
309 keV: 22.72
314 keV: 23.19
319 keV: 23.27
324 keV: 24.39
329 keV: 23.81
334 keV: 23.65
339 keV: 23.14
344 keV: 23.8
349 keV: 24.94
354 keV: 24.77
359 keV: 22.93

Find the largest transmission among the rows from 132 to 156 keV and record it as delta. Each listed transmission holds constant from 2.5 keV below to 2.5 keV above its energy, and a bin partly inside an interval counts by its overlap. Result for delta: 23.86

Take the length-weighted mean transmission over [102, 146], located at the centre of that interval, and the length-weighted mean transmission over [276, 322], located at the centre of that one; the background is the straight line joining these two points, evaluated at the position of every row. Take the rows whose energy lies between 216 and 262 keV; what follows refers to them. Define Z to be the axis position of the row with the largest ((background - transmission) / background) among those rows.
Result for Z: 259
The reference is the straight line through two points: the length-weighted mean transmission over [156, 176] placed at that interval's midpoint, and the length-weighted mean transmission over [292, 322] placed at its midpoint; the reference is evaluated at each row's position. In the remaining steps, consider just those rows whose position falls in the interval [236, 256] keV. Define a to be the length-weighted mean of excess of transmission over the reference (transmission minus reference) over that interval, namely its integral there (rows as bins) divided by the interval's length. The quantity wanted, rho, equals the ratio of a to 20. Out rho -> -0.052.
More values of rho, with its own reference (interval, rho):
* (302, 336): 0.025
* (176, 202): 0.007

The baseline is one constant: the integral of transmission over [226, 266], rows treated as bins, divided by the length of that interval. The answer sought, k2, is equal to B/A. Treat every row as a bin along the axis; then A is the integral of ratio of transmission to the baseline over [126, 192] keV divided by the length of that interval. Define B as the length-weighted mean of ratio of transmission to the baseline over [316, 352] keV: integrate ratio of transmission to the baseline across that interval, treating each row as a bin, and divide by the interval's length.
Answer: 1.05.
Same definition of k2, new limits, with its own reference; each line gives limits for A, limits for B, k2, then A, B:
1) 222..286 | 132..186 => 1.01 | 1.01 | 1.021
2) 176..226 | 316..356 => 1.00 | 1.08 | 1.081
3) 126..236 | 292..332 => 1.01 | 1.03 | 1.047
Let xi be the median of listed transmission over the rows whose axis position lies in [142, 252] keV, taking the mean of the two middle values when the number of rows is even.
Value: 23.3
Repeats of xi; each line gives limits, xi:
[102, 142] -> 22.3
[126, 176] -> 22.9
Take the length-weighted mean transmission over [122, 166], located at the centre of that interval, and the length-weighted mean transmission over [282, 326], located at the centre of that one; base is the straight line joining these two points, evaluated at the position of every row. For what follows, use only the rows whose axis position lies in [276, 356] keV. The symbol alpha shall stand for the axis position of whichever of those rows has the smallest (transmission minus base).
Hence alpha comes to 304 keV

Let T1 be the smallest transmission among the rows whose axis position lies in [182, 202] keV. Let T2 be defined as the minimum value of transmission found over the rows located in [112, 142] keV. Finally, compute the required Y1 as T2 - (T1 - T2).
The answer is 14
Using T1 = 23.11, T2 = 18.53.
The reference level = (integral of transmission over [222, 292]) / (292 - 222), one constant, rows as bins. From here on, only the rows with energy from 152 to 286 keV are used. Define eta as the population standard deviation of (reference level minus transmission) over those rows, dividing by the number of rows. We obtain 1.22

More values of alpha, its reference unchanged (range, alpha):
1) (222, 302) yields 259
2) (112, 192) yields 144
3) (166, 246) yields 234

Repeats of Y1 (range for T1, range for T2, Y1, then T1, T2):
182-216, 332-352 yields 24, 22.64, 23.14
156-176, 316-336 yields 23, 23.32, 23.27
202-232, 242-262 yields 19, 22.64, 20.65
